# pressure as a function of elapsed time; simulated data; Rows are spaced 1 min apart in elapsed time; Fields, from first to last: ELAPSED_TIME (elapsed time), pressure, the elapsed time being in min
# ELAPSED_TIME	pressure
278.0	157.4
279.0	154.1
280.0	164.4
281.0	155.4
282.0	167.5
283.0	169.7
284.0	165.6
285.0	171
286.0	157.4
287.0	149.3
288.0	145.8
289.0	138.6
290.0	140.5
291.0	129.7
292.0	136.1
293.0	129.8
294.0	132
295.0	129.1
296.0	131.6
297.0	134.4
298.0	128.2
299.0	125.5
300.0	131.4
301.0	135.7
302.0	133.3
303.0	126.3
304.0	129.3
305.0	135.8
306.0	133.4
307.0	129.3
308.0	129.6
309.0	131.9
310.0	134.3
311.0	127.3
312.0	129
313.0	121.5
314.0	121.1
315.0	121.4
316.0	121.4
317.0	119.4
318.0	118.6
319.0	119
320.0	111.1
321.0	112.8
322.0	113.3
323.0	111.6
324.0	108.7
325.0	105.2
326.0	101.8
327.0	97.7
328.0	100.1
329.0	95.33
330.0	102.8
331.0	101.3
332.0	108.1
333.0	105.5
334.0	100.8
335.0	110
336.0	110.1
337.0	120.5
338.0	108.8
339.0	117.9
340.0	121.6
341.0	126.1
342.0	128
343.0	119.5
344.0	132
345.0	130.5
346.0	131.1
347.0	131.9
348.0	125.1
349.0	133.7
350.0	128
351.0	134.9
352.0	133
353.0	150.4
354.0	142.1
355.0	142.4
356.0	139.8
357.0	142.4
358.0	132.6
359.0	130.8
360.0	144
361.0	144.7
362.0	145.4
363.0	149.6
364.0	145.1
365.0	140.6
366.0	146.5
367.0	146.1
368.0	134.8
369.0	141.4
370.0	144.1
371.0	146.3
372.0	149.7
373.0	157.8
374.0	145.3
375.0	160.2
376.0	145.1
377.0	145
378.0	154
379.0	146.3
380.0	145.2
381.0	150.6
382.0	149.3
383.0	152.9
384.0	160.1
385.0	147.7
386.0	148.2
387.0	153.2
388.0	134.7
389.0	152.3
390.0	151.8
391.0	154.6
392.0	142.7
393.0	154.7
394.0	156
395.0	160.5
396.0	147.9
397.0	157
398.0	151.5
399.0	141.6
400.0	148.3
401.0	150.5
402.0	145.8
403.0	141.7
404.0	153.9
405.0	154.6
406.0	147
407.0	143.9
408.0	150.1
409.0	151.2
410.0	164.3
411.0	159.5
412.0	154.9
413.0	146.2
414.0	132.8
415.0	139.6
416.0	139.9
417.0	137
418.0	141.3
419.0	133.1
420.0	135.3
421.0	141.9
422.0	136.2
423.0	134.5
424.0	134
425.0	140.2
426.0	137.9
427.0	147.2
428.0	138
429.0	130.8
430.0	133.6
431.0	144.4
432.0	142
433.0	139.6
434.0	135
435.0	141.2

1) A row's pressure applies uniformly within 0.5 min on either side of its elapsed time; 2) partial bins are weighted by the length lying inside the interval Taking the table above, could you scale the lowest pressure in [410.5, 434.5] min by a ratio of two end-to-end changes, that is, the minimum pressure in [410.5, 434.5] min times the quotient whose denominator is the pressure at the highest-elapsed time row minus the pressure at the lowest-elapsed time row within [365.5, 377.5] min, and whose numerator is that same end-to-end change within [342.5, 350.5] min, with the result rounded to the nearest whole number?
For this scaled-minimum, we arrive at -741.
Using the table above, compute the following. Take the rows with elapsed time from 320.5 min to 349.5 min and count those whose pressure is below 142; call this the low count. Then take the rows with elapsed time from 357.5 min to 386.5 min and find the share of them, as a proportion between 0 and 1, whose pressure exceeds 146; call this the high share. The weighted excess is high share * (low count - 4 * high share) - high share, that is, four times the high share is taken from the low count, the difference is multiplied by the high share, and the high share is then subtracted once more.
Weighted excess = 13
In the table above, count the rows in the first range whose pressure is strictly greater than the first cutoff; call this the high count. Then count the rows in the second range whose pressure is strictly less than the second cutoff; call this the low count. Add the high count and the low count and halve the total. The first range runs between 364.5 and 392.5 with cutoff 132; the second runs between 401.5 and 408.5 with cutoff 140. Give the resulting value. 14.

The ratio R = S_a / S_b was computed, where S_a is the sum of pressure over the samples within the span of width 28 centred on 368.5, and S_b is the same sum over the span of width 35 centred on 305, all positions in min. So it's 0.9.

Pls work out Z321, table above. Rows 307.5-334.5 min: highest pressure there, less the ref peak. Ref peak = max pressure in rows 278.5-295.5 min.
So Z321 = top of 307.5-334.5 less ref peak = -37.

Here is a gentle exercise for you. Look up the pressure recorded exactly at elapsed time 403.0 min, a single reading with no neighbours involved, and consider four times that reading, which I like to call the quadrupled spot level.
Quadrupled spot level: 567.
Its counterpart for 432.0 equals 568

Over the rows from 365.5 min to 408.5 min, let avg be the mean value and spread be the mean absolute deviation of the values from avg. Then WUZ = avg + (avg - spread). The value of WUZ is 293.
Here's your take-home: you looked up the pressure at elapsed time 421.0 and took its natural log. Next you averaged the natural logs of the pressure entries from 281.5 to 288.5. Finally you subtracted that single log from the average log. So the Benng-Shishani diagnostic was 0.12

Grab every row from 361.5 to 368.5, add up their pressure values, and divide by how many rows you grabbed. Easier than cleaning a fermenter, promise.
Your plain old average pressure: 144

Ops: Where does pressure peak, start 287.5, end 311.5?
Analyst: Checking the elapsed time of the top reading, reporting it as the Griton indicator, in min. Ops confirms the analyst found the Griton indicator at 288.0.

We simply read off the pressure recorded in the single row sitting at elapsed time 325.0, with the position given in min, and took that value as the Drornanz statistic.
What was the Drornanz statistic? 105.2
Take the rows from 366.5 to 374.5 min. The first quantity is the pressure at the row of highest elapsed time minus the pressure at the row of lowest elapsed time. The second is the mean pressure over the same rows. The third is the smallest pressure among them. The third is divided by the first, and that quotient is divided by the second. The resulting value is -1.2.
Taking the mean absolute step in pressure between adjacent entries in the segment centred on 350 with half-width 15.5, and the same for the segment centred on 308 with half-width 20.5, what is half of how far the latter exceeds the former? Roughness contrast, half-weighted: -1.0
